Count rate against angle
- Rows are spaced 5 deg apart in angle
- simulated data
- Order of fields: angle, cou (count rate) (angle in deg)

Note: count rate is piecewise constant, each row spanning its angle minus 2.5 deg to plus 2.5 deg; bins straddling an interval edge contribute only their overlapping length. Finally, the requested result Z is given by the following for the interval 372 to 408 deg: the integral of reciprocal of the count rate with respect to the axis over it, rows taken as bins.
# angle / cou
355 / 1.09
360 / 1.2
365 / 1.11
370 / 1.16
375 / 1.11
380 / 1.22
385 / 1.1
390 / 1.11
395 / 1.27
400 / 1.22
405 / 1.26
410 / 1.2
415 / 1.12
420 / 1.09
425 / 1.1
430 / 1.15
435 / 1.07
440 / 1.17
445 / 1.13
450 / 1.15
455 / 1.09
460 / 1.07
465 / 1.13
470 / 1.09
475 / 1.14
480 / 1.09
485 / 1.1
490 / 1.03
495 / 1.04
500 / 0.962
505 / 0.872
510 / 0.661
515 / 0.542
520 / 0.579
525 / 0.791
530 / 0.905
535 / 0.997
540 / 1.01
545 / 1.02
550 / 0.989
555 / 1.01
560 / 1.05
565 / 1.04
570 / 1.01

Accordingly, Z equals 30.5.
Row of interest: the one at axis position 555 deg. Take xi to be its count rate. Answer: 1.01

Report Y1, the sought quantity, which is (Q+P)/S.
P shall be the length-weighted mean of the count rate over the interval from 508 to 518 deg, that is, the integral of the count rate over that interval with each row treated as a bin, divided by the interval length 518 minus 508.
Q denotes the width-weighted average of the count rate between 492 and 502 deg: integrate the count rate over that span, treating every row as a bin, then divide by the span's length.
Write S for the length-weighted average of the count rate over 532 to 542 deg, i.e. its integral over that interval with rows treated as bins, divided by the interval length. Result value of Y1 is 1.6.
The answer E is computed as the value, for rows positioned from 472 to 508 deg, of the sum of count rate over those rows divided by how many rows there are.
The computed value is 1.03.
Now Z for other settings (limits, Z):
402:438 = 31.6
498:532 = 47.1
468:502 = 32.0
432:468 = 32.3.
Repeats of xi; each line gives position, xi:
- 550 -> 0.989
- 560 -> 1.05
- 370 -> 1.16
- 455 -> 1.09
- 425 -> 1.1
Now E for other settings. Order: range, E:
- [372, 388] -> 1.14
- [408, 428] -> 1.13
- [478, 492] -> 1.07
